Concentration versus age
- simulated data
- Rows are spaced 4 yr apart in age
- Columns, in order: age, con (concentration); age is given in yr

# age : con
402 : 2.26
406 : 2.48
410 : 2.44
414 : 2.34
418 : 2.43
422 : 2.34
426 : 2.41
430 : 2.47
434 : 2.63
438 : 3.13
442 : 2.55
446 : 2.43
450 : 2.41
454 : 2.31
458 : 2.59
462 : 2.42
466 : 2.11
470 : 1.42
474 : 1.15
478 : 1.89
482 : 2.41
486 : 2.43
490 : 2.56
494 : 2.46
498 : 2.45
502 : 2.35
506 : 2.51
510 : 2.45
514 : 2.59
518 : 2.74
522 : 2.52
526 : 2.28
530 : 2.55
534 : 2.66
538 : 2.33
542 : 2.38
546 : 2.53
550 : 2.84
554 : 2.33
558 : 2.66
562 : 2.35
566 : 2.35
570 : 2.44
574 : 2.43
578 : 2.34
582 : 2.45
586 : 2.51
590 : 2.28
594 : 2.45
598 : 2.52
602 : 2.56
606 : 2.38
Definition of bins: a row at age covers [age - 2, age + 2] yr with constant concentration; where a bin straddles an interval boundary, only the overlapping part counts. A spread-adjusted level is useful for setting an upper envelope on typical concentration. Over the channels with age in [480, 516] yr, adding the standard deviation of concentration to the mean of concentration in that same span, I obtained 2.54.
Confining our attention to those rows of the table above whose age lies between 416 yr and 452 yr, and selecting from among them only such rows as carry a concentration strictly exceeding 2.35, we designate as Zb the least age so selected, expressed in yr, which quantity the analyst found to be 418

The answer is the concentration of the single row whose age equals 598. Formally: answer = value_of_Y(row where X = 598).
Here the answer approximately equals 2.52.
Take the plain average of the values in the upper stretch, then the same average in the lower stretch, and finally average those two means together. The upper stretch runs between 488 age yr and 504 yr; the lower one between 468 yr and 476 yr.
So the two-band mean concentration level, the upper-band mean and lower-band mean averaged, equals 1.87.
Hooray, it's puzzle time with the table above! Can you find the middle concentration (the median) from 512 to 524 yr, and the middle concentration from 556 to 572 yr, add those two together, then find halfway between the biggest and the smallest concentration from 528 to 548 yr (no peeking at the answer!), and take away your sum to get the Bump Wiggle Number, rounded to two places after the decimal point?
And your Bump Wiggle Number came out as -2.49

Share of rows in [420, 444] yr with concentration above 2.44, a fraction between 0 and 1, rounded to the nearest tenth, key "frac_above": 0.7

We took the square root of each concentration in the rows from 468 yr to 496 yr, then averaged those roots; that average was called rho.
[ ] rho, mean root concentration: 1.42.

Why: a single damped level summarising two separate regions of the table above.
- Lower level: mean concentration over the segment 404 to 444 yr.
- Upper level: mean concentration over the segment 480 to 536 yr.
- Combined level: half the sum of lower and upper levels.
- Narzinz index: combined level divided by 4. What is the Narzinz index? 0.627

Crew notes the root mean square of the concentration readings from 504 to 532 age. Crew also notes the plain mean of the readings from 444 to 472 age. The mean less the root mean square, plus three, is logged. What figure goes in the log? 2.72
